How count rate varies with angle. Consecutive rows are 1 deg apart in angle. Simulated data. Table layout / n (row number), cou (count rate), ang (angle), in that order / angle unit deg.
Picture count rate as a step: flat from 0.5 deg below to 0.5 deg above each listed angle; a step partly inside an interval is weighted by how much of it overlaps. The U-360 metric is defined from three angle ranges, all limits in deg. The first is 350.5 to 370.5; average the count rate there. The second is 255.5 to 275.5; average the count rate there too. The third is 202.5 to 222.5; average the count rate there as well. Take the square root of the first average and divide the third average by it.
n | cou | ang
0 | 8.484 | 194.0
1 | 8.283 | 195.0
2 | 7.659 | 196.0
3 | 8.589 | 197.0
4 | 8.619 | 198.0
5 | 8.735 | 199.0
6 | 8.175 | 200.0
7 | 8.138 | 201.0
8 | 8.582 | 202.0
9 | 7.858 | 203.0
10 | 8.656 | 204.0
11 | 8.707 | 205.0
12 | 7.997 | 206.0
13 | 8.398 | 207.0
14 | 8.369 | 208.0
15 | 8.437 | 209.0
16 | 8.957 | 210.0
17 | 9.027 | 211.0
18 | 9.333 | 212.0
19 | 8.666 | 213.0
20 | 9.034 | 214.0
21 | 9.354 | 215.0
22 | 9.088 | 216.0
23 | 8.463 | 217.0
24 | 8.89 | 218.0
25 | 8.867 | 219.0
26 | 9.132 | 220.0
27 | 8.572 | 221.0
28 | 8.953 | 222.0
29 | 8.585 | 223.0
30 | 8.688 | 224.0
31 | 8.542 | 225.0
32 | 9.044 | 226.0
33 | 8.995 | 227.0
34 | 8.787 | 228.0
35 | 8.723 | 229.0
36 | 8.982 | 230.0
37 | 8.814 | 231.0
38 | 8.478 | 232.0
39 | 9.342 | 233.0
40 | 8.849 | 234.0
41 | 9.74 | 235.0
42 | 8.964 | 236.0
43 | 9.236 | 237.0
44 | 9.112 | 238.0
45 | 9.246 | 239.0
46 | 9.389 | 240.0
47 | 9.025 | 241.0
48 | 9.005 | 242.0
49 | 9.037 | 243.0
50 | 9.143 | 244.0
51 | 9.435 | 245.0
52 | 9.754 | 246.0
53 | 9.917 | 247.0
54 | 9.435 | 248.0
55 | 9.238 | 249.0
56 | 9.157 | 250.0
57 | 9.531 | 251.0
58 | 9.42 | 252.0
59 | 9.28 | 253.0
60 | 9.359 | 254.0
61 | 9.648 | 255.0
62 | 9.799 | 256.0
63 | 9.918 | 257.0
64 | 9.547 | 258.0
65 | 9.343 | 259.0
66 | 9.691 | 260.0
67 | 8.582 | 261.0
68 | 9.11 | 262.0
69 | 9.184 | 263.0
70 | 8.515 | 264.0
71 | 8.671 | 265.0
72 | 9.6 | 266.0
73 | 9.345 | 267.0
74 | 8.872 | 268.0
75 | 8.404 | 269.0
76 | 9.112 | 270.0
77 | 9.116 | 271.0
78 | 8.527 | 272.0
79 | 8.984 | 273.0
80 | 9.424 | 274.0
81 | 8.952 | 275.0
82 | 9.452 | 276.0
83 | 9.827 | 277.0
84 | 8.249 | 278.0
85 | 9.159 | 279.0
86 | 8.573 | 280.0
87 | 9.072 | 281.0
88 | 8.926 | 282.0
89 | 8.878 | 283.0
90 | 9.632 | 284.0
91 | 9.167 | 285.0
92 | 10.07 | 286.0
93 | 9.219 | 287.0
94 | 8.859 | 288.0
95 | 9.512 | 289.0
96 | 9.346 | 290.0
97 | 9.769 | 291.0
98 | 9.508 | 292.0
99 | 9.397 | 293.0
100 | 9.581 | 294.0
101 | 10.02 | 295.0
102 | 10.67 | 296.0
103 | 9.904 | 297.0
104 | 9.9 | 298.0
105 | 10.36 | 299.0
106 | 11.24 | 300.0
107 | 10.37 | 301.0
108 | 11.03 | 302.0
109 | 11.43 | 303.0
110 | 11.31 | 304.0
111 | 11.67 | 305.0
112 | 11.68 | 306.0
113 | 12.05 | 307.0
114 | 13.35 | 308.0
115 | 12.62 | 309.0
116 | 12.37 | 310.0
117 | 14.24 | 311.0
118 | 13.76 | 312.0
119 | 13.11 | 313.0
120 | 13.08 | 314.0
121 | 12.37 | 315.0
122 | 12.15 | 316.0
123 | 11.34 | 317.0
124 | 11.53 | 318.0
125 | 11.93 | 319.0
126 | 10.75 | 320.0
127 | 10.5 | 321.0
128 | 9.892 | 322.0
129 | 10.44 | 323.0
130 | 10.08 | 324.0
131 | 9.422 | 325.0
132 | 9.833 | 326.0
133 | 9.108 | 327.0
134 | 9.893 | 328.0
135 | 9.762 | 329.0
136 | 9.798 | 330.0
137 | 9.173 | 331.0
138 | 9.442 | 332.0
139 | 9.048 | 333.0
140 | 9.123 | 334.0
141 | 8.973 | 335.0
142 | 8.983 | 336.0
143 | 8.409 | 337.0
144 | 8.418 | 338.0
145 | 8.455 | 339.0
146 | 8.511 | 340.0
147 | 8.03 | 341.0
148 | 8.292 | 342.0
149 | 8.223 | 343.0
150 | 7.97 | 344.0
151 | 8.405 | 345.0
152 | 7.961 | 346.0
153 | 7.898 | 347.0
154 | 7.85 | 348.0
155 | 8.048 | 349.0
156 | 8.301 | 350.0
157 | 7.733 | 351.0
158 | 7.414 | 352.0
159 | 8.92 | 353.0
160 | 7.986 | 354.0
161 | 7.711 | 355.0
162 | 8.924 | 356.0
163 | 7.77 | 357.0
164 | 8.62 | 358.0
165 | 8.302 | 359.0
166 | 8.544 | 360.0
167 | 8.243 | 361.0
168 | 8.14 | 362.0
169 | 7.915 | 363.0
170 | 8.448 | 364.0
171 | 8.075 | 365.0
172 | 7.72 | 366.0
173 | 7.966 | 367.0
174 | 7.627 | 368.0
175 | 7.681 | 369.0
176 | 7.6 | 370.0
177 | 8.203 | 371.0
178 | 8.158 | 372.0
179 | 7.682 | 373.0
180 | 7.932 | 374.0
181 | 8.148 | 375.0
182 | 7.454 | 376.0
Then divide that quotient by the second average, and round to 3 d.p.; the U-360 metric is 0.337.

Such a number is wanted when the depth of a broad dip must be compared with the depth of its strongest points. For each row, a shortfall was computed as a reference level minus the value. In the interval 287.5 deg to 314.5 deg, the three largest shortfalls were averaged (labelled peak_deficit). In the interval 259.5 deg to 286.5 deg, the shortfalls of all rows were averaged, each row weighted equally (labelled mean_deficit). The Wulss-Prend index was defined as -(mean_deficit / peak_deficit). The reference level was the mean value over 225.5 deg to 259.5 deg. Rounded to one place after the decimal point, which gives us -3.2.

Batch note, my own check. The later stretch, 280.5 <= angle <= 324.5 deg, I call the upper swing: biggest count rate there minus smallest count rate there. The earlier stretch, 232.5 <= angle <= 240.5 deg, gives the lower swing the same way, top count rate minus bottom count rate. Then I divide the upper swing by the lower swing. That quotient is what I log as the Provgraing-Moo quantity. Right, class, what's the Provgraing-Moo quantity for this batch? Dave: 6.0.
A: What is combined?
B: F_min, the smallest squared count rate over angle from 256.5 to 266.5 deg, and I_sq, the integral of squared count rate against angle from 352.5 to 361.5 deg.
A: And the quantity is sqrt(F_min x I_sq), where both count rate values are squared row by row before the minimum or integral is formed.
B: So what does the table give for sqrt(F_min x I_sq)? 213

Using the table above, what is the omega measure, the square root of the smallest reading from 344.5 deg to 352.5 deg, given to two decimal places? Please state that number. 2.72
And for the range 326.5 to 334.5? 3.01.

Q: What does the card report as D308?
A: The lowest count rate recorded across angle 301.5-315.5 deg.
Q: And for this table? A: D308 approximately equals 11.03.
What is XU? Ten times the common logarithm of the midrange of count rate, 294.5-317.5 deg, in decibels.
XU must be 10.8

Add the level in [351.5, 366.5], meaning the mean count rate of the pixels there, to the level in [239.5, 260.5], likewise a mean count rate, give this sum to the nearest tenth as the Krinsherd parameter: 17.6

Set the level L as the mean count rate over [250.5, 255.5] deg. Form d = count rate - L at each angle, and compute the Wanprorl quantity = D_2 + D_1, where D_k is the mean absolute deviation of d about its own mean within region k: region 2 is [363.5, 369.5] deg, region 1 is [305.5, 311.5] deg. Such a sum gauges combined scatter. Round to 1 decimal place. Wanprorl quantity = 1.0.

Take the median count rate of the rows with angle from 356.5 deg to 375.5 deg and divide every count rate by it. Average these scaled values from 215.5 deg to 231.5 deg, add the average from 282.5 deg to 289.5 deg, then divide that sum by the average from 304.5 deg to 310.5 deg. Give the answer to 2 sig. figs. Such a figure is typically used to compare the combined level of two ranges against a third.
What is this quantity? 1.5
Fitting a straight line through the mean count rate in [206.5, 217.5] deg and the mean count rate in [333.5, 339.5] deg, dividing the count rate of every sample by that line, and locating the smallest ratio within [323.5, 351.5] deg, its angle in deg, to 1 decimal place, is 351.0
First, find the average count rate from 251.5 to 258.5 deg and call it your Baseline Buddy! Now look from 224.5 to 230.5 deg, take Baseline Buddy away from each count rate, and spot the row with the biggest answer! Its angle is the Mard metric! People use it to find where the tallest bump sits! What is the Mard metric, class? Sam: 226.0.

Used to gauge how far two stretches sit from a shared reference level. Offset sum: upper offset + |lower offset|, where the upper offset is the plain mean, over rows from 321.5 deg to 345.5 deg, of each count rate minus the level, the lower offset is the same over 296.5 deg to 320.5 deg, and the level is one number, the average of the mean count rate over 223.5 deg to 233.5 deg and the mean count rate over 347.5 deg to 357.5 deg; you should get 4.0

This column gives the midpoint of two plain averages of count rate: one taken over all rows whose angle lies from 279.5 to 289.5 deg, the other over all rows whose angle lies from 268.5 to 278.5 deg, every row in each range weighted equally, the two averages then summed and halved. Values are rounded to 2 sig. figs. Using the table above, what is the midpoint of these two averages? 9.1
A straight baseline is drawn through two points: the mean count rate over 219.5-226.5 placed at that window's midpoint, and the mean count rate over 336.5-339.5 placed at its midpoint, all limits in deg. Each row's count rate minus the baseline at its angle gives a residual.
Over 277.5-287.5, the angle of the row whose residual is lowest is 278.0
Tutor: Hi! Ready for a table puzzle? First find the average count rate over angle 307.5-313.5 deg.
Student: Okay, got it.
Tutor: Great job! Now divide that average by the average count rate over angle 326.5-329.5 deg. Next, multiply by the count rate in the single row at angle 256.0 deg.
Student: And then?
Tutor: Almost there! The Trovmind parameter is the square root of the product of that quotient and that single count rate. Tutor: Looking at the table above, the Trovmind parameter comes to 3.7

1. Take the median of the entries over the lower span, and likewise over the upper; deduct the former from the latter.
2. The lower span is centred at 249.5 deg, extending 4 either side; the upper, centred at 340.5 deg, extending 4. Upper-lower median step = -1.1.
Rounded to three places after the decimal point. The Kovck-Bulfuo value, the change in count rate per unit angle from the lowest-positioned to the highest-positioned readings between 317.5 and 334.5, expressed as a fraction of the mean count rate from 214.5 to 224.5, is -0.017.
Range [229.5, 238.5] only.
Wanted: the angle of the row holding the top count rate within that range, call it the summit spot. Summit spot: 235.0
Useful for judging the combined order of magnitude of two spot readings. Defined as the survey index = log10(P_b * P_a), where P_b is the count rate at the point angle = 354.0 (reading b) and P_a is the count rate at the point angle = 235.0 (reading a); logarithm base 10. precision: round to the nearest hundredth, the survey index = 1.89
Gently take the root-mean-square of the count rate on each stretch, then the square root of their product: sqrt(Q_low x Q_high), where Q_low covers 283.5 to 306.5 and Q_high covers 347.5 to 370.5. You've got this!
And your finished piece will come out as 9.1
